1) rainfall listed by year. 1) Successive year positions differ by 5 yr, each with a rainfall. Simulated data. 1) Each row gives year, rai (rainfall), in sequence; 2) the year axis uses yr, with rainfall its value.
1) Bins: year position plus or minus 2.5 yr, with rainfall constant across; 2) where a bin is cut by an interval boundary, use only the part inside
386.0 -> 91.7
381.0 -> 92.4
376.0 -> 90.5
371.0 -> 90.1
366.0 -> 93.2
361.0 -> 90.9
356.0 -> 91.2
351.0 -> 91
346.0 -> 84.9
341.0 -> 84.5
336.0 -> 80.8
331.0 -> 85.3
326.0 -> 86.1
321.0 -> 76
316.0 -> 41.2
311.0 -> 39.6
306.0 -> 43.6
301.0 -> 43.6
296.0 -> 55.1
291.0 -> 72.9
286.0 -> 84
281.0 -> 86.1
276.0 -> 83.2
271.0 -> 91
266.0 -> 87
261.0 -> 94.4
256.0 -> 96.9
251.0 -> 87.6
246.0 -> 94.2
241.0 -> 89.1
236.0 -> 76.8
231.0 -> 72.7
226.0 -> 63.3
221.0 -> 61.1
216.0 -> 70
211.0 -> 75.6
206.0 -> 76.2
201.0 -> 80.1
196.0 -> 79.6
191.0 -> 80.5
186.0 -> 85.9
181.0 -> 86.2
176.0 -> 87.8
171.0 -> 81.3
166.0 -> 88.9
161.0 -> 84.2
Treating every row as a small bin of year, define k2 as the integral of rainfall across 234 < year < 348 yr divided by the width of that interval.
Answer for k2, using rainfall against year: 77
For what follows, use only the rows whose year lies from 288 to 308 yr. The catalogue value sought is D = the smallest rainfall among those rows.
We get 43.6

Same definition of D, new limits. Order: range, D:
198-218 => 70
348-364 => 90.9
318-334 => 76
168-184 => 81.3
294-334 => 39.6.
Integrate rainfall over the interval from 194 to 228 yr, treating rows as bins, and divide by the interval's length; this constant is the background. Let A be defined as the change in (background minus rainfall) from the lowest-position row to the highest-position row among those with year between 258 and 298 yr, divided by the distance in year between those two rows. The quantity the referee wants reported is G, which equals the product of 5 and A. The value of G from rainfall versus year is 6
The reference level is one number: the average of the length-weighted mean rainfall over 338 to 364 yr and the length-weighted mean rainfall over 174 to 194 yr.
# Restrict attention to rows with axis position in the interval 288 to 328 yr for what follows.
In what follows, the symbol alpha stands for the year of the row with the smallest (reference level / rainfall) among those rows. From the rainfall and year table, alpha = 326.0 yr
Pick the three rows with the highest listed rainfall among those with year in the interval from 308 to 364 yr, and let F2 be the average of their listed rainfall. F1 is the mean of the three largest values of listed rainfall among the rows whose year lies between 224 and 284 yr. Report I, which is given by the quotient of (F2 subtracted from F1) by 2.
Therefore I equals 2.1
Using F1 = 95.2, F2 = 91.0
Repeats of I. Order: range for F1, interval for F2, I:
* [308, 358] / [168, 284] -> -2.9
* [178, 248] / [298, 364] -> -0.6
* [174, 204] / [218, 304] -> -4.3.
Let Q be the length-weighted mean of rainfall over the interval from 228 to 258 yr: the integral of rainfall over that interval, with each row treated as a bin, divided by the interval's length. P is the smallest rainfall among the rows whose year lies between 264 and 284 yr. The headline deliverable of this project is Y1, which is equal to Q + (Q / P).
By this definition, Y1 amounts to 87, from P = 83.2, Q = 86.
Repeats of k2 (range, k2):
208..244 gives 73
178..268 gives 81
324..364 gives 87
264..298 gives 80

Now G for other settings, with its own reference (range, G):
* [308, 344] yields -7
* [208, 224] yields 7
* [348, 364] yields 0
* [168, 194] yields 0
